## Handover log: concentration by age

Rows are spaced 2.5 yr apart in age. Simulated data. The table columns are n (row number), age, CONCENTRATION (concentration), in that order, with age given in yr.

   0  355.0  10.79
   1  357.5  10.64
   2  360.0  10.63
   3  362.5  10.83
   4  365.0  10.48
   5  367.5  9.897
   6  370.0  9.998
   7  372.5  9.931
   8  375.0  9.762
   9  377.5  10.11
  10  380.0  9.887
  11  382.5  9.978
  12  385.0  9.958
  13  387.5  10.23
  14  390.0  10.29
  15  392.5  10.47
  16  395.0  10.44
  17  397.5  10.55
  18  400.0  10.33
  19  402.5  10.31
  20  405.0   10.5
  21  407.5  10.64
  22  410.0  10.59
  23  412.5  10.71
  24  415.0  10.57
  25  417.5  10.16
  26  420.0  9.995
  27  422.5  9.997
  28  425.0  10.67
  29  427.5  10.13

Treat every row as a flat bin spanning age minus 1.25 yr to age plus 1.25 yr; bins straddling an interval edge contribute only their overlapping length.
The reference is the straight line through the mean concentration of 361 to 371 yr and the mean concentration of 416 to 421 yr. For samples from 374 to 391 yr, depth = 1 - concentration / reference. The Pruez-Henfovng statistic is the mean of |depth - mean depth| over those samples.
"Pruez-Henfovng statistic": 0.016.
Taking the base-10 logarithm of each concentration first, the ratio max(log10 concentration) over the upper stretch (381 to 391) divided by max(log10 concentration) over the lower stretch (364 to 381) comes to 0.99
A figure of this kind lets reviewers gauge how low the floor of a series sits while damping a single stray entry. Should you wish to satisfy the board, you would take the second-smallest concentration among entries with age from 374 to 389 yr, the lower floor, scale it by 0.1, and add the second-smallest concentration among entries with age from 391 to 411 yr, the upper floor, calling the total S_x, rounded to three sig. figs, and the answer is 11.3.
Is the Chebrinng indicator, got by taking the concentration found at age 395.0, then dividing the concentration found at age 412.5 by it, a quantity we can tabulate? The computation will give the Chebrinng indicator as 1.03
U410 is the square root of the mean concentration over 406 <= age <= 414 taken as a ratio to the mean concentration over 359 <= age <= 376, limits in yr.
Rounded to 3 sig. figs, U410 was 1.02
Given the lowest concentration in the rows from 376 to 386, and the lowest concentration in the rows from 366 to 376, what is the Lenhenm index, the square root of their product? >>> 9.8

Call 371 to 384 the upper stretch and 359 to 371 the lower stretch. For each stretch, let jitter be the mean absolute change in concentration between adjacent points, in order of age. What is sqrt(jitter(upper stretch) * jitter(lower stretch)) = 0.25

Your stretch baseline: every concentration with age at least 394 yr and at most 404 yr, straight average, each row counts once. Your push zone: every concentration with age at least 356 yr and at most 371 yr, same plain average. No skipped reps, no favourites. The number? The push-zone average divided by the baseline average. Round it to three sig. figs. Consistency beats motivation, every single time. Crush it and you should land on 1.00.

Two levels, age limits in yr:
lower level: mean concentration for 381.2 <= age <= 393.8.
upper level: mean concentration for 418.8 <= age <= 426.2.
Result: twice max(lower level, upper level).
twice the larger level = 20.4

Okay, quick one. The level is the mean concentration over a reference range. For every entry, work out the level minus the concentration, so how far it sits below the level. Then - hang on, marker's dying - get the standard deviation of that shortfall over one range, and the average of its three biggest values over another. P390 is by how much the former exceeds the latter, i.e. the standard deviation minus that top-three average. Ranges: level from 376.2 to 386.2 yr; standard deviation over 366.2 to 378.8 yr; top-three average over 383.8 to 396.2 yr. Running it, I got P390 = 0.3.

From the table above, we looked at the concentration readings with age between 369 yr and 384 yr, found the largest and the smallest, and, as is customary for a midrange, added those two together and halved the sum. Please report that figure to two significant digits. 9.9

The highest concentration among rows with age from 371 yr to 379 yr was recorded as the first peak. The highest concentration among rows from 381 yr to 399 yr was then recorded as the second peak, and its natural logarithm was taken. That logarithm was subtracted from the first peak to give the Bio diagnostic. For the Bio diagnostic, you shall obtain 7.8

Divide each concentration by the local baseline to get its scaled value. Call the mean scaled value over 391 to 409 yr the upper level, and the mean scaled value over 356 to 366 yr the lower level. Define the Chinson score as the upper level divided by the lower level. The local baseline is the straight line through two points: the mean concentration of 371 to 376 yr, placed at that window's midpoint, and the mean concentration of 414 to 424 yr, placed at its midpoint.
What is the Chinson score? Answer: 0.95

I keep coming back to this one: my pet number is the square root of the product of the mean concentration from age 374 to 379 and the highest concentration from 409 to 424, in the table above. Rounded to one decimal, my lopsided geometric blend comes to 10.3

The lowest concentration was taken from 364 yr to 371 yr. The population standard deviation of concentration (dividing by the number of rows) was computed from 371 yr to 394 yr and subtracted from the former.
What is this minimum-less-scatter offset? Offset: 9.7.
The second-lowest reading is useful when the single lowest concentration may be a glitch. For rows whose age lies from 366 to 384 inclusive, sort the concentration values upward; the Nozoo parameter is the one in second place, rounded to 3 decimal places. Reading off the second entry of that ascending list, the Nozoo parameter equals 9.887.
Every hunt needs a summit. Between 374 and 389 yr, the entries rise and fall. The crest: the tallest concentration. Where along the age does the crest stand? 387.5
